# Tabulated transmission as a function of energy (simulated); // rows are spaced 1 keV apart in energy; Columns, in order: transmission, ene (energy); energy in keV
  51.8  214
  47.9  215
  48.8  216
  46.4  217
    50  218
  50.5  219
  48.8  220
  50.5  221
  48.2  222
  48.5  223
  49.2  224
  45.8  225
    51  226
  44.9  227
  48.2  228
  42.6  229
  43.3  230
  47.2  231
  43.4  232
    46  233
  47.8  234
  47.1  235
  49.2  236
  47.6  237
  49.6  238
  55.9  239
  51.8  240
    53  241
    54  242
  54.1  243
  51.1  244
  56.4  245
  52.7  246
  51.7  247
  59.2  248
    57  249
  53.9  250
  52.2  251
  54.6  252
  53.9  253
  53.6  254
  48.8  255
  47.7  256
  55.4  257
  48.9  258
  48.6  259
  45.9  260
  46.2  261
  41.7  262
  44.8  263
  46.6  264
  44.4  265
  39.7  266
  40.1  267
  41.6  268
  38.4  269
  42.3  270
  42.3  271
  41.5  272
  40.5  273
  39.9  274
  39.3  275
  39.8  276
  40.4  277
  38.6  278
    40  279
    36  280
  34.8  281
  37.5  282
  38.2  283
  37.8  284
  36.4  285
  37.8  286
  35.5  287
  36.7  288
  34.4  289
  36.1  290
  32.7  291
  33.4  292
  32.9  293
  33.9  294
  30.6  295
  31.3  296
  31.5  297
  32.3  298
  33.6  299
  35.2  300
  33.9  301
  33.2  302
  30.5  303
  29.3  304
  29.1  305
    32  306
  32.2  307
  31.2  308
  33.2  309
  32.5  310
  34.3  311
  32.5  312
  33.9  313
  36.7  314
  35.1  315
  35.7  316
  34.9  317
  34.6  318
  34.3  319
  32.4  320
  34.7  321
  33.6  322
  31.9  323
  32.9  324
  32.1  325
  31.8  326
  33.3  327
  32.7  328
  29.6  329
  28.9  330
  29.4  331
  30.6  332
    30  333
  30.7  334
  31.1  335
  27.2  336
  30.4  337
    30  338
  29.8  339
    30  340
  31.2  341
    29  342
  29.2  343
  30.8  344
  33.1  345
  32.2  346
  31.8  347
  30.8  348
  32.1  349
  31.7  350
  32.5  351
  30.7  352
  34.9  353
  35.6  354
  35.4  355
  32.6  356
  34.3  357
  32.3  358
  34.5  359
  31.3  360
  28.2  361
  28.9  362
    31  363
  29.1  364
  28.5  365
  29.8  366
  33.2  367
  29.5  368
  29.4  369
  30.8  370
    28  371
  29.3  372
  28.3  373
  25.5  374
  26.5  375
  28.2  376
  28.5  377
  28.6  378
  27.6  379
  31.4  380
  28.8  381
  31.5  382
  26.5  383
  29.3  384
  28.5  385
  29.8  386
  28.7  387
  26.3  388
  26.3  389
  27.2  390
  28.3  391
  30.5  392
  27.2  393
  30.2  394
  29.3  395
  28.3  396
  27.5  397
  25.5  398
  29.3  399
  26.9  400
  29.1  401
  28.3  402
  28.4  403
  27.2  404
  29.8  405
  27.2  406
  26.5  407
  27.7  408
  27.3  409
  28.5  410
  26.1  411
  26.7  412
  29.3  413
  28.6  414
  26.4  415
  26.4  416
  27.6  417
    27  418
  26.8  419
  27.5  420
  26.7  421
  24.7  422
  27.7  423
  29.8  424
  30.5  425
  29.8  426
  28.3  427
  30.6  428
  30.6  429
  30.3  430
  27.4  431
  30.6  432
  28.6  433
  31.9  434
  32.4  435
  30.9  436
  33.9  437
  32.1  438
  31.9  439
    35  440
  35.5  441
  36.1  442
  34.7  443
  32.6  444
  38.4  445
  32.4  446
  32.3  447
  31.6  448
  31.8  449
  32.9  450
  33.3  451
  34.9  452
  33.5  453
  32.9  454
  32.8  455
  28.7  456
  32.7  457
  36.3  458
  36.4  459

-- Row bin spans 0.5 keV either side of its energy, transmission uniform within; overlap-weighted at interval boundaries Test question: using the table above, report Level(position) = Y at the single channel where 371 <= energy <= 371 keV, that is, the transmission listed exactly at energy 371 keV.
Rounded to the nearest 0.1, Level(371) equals 28.0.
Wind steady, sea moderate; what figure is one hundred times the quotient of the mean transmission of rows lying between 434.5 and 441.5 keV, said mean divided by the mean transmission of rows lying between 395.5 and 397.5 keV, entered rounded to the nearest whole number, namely 119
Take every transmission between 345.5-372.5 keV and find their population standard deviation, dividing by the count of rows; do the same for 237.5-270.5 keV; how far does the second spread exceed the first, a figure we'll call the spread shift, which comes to 3.3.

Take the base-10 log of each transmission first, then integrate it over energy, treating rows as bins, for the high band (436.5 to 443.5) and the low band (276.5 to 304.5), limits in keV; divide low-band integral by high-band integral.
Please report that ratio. 4.0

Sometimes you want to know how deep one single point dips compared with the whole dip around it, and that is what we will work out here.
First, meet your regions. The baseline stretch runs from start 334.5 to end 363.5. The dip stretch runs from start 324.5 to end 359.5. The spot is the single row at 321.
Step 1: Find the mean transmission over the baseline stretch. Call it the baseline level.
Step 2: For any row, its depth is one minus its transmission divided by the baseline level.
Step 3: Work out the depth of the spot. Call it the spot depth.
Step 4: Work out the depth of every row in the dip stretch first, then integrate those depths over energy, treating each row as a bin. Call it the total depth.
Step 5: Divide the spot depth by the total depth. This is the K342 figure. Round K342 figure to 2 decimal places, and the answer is 3.65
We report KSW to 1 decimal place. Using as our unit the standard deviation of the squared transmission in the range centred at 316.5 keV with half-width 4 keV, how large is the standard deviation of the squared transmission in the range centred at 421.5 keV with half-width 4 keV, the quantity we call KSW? 1.2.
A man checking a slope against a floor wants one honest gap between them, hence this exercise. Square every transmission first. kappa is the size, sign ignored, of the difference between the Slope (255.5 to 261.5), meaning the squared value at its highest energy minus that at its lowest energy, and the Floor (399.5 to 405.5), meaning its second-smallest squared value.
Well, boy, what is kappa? 881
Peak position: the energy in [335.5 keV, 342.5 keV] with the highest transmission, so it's 341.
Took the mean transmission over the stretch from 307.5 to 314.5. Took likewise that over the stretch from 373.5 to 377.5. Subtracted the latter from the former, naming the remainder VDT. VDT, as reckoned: 6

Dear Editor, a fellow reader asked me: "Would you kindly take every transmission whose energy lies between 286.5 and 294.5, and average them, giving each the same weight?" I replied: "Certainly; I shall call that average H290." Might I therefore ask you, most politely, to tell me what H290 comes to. 34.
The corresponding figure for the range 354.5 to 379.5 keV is 30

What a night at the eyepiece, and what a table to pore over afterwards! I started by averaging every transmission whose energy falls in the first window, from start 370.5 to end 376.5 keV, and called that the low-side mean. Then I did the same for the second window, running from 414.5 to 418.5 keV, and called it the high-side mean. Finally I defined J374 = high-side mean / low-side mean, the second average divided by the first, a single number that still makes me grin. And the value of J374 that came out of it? 1.0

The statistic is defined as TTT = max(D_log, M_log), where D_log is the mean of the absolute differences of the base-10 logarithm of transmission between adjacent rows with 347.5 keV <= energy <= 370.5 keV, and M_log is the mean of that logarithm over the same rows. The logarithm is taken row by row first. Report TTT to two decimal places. 1.50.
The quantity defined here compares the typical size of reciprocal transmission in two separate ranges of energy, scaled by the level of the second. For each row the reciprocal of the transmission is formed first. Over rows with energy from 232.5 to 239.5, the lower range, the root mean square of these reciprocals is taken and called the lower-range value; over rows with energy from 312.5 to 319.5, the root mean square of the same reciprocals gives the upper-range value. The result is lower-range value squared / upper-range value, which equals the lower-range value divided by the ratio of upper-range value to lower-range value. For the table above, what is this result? 0.015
